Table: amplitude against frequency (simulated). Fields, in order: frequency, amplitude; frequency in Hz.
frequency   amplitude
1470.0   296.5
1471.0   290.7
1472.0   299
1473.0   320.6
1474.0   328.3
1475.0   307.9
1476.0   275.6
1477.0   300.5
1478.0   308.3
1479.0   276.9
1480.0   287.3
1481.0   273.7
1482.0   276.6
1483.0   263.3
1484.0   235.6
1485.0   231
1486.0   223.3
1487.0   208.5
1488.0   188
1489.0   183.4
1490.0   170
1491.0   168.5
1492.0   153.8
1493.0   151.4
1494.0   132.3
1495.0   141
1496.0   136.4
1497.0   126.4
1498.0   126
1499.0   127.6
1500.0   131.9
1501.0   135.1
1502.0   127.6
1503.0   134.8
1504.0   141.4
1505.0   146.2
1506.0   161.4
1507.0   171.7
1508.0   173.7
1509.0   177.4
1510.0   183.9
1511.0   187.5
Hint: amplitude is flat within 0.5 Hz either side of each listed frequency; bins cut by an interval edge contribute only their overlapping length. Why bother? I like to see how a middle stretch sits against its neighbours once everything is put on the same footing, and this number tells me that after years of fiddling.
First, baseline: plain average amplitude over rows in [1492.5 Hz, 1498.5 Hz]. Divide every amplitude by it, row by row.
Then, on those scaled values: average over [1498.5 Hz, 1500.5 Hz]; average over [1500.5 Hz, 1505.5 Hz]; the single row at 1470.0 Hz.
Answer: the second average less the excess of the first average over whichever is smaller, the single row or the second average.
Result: 1.1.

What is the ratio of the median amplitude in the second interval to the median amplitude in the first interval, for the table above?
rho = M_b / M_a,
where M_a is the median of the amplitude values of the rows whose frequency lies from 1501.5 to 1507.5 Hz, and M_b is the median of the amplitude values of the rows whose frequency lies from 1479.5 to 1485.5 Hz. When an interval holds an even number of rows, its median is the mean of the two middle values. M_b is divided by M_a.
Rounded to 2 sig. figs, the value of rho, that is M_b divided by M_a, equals 1.9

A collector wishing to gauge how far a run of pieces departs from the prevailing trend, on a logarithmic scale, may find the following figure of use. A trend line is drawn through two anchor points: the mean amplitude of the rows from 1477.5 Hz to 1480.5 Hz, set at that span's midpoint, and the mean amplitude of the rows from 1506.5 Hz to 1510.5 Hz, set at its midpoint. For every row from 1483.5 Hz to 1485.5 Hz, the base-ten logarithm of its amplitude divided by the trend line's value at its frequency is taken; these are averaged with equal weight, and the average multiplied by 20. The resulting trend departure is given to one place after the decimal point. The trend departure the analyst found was -1.3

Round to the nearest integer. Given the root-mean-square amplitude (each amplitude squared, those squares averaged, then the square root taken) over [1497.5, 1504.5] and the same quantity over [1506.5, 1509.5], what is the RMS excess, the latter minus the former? 42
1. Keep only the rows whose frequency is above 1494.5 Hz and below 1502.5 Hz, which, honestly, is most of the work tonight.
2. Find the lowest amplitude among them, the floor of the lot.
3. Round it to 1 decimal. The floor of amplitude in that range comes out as 126.0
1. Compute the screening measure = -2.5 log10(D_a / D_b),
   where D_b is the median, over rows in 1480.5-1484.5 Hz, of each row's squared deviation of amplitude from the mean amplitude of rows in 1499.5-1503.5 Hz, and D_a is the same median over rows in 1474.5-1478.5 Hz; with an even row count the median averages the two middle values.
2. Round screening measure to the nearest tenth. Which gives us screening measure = -0.5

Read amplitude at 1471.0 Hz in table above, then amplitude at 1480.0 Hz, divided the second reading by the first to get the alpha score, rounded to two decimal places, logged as 0.99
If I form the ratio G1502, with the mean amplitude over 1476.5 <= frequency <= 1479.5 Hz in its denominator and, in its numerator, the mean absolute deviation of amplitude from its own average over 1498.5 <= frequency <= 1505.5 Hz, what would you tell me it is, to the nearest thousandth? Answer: 0.017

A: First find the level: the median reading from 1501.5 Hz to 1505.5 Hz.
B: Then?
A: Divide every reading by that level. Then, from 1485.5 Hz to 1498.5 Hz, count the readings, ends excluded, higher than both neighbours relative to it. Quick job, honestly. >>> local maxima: 1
